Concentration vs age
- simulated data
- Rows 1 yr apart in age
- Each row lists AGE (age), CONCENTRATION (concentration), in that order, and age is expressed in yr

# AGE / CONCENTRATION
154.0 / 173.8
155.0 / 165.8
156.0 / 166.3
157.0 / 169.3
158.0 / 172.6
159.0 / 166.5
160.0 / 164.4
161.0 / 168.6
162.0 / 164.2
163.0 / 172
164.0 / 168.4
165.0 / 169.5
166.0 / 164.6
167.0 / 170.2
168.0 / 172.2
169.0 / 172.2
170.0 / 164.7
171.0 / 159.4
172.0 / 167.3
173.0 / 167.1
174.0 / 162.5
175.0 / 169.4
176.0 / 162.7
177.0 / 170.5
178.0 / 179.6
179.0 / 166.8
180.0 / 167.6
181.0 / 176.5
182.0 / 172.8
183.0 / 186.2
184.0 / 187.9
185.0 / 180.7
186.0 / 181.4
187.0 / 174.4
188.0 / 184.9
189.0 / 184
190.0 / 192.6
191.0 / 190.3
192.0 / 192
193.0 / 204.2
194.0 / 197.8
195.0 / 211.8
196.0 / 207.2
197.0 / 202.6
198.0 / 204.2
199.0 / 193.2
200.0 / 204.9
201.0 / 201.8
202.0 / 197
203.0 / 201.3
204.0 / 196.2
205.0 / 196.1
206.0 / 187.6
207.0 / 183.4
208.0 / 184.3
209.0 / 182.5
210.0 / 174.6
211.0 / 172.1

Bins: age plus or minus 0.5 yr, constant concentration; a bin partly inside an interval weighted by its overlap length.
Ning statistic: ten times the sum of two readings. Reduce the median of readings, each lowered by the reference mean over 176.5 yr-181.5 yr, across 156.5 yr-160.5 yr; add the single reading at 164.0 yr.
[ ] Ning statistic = 1641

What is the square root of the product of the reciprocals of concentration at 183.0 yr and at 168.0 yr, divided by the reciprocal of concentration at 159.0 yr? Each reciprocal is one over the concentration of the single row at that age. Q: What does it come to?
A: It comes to 0.93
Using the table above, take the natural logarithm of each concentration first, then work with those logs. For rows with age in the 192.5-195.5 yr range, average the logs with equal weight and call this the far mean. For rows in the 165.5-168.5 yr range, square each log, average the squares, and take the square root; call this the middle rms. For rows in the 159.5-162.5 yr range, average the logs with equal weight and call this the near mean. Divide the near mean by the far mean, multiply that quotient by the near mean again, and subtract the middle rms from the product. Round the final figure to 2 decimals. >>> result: -0.22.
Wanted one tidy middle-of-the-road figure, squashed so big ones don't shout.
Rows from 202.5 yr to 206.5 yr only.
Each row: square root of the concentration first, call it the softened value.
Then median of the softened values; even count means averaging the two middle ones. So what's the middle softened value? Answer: 14.0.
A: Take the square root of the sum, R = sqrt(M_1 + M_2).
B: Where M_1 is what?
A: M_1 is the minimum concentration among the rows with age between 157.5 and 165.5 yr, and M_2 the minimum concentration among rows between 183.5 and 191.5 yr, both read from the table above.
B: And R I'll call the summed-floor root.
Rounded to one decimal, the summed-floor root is 18.4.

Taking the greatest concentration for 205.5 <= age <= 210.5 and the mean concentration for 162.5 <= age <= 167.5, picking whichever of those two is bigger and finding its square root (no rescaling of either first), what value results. 13.7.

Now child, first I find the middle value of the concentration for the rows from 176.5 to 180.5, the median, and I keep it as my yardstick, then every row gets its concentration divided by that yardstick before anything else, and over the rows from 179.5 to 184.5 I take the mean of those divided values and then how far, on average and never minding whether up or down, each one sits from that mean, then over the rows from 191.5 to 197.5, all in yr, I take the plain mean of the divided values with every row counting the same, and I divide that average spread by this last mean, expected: 0.035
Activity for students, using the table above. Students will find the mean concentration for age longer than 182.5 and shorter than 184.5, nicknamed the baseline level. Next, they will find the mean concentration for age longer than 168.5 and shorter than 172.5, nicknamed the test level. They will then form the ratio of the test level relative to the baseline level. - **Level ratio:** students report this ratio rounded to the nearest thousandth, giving 0.887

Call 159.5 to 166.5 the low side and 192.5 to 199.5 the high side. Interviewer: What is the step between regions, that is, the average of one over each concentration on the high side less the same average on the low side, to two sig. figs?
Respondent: -0.0010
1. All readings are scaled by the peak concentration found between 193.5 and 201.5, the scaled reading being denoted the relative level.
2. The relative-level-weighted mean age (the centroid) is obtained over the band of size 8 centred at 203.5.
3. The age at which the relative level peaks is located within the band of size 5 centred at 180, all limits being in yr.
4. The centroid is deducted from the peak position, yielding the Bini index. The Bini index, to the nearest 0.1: -25.4 yr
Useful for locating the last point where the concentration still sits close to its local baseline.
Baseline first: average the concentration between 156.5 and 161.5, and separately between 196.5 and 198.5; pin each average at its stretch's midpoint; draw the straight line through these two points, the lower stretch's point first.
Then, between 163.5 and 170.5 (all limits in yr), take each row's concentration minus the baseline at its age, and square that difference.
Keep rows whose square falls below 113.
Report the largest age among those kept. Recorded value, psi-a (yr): 169.0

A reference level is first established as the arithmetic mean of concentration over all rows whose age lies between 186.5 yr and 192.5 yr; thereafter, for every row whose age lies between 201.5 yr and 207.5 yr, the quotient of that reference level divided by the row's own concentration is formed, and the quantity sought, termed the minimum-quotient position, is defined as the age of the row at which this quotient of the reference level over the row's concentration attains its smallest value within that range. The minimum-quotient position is 203.0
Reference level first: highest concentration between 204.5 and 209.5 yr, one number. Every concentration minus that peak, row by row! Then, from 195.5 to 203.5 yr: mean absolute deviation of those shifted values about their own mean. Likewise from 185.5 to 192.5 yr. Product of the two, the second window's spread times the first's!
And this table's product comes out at 16.7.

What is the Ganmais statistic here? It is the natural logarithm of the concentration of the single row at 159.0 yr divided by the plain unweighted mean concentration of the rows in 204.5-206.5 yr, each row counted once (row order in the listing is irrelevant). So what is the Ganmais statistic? -0.14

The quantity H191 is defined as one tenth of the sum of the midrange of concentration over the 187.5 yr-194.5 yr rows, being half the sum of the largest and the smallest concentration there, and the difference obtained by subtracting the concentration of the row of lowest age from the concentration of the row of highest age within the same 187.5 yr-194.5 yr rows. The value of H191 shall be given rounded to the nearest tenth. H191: 20.7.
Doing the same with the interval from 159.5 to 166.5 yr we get 16.8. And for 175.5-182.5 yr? 18.1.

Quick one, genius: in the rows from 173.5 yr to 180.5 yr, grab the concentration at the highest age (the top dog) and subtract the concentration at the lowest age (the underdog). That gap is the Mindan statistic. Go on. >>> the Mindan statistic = 5.1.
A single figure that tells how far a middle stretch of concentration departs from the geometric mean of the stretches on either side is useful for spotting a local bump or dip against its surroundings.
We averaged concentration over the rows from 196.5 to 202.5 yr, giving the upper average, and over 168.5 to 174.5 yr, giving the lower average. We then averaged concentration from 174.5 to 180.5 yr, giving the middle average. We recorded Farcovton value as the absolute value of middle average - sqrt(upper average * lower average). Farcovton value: 13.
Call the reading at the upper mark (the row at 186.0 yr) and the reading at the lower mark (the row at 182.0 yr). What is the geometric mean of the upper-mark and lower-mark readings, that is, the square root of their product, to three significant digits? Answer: 177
